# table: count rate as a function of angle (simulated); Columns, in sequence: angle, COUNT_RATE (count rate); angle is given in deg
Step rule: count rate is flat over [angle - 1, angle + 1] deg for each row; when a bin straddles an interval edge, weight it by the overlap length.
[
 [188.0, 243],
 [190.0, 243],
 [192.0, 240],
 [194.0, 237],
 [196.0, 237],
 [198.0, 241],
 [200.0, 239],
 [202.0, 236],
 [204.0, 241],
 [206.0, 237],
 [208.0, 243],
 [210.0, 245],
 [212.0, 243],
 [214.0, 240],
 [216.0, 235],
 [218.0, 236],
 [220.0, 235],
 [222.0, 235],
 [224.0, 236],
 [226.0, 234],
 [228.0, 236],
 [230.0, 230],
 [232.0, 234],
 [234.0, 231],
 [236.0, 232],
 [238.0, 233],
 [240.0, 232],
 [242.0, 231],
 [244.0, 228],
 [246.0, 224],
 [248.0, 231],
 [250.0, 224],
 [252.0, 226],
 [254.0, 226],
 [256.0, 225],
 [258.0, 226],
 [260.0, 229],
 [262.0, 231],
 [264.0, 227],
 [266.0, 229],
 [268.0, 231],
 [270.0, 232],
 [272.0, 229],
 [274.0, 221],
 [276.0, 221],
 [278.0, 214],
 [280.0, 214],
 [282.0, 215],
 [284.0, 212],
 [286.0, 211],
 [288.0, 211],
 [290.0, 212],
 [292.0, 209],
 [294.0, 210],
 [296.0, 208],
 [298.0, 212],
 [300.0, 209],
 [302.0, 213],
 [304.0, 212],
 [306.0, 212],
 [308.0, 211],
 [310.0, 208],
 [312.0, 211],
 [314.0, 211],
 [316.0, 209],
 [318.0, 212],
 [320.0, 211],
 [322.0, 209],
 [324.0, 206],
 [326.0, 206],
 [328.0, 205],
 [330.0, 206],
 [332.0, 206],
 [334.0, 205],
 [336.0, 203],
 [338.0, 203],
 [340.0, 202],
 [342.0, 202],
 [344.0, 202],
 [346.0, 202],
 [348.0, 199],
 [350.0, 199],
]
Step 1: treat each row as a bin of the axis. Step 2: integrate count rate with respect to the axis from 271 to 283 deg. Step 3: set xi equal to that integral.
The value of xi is 2628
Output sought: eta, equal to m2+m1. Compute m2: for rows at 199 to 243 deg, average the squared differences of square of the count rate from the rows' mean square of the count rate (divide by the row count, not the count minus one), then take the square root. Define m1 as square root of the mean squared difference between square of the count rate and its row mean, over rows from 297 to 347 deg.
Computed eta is 3492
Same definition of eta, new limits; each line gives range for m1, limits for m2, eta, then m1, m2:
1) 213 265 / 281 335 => 3061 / 1958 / 1103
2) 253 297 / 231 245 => 4482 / 3669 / 813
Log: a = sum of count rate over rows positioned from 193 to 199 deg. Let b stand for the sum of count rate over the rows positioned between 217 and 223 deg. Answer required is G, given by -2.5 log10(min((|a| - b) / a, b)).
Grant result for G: 4.75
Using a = 715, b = 706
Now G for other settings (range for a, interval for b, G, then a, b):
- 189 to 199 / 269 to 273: 0.53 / 1198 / 461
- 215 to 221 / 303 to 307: 1.00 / 706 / 424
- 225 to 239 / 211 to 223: 2.25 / 1630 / 1424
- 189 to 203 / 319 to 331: 1.48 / 1673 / 1243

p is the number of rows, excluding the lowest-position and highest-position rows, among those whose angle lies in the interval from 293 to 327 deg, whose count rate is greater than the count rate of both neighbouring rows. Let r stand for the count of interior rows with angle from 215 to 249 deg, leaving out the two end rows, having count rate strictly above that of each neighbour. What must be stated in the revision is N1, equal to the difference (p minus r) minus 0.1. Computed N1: -2.1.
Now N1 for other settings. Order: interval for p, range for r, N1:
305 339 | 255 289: -2.1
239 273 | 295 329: -0.1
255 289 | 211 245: -2.1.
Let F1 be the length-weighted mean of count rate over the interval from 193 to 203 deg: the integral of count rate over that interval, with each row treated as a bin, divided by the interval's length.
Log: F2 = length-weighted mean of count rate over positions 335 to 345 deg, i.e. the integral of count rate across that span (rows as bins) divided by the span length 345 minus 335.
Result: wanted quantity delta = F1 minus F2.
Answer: 36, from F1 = 238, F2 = 202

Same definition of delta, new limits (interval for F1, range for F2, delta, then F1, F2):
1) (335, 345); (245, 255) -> -24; 202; 226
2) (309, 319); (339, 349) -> 9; 210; 201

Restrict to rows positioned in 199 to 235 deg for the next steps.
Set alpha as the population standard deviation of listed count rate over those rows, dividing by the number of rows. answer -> 4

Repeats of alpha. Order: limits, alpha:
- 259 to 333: 8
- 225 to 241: 2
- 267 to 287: 8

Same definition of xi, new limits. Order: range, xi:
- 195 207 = 2862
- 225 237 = 2794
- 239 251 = 2740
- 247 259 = 2716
